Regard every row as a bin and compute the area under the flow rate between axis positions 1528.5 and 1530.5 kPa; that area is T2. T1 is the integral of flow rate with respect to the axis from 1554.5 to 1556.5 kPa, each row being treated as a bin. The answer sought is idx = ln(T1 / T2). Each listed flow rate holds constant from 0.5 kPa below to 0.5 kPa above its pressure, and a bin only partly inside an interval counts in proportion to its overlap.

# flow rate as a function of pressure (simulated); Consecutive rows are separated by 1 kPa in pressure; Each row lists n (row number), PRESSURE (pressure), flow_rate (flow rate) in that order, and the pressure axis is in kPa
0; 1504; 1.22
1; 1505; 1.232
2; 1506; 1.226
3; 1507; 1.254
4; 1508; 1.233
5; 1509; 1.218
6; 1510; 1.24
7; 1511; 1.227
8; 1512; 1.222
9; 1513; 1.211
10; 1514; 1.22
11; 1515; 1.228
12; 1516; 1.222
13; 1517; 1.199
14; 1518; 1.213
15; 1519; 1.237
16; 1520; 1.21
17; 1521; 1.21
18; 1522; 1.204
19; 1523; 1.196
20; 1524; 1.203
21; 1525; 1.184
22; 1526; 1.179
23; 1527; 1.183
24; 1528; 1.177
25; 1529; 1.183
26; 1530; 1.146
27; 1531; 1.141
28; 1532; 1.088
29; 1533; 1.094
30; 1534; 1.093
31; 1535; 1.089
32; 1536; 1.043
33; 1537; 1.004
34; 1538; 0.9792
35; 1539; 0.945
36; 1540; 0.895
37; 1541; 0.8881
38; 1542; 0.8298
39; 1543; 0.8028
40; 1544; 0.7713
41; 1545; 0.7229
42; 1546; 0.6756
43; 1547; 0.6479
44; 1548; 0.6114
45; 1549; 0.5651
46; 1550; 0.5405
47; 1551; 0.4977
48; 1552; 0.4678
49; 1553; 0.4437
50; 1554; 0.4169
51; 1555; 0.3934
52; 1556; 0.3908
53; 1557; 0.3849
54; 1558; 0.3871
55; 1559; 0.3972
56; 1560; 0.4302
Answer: -1.09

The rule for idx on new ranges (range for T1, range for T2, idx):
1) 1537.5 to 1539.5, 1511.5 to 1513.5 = -0.23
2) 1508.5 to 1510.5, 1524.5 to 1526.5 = 0.04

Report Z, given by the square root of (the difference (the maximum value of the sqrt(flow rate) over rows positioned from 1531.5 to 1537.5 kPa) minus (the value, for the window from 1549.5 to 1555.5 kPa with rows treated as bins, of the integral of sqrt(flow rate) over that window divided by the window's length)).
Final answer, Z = 0.61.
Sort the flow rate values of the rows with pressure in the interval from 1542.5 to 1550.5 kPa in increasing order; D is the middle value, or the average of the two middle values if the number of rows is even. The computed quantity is 0.66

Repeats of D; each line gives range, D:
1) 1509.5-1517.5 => 1.22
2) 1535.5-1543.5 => 0.92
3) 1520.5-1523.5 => 1.20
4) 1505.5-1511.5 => 1.23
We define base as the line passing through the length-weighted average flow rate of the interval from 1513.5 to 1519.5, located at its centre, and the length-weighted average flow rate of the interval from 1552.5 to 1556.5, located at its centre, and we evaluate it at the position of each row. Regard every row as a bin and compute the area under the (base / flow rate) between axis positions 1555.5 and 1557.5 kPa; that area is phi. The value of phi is 1.90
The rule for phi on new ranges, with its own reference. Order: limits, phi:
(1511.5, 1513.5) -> 2.15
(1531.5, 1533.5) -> 1.61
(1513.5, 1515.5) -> 2.06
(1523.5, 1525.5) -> 1.76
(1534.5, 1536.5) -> 1.53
